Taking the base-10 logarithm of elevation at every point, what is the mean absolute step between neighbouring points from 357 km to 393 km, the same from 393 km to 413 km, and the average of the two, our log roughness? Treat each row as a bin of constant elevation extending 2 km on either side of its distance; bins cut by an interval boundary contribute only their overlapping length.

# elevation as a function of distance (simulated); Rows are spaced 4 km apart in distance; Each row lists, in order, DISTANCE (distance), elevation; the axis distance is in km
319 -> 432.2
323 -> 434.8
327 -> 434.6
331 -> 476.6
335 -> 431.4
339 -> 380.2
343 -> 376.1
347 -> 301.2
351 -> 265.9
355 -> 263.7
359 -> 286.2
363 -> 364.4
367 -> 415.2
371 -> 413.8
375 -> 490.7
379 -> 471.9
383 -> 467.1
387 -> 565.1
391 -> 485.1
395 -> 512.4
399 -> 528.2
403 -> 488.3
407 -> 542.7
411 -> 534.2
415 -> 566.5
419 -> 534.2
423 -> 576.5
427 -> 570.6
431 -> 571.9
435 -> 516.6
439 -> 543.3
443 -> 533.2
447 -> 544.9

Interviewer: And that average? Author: 0.038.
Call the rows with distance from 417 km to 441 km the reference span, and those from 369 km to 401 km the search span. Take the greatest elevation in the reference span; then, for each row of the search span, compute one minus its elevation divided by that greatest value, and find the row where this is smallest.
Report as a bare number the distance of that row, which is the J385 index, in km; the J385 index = 387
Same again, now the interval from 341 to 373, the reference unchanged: 367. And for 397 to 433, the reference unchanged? 423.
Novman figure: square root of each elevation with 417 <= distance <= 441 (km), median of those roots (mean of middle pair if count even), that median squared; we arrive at 557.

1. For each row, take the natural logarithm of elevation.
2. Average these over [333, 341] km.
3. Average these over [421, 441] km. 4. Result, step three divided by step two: 1.05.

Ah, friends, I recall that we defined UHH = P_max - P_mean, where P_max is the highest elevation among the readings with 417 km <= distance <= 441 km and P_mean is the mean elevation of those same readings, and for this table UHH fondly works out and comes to 24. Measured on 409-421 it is 22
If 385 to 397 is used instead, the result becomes 44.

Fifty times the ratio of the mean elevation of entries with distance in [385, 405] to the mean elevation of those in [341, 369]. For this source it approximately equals 79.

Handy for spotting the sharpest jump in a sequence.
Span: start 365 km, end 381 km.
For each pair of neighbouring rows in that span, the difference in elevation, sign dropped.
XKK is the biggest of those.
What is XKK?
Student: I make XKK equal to 77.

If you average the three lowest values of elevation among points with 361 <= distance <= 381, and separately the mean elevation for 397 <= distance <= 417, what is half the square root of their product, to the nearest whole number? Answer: 230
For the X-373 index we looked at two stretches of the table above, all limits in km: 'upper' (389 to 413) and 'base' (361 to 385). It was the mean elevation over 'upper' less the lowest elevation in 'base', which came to 151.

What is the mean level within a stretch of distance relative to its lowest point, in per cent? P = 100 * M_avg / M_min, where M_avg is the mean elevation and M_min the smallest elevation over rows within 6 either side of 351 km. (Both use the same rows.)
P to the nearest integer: 105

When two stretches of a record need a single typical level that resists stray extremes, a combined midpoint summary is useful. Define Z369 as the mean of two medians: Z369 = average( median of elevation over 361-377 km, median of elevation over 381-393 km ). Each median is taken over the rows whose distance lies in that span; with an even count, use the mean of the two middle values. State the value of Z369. 450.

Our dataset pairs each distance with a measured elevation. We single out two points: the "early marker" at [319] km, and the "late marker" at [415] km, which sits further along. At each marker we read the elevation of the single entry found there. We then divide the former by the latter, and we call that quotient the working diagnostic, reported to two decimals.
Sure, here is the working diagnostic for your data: 0.76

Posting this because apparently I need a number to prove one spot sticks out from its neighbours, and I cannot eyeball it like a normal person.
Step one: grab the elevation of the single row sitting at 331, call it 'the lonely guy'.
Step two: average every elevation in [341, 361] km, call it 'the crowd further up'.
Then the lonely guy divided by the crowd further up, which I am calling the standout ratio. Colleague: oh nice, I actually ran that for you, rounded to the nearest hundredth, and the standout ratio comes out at 1.60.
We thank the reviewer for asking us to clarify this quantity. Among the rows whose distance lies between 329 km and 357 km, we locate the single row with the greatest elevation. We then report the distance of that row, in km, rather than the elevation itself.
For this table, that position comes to 331 km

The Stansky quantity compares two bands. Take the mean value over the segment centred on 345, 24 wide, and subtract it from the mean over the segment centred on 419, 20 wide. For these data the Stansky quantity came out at 220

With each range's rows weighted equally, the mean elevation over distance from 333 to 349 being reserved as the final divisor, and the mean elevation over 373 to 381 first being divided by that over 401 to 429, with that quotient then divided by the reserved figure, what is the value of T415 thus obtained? 0.0024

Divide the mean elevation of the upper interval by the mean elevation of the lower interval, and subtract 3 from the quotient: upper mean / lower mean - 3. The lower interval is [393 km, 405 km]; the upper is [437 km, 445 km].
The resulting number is -1.94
